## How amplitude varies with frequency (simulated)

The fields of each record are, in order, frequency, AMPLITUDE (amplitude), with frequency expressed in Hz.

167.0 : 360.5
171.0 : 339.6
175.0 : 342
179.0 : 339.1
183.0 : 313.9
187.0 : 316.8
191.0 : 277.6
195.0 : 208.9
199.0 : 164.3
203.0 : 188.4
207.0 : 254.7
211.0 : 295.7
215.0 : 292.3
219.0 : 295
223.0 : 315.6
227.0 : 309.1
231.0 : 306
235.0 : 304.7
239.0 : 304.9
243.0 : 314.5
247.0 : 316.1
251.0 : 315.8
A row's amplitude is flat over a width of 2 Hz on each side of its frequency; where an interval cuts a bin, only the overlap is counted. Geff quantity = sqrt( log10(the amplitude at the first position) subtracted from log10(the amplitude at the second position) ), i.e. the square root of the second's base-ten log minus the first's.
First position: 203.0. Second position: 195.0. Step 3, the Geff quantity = 0.21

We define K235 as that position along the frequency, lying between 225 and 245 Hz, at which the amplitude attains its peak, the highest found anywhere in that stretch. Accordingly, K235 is 243.0 Hz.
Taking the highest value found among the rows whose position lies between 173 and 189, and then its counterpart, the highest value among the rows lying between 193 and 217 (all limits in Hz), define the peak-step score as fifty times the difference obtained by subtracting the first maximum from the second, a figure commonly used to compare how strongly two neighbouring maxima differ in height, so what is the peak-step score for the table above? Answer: -2315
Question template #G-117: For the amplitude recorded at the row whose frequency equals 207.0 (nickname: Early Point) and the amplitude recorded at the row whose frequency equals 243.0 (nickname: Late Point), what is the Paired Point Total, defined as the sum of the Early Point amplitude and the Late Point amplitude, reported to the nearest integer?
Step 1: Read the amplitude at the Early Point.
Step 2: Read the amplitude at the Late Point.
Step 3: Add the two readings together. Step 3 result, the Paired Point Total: 569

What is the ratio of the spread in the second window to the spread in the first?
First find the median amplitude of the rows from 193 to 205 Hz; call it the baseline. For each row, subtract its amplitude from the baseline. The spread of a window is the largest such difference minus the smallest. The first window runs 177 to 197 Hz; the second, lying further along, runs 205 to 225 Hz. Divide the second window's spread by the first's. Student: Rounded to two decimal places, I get 0.47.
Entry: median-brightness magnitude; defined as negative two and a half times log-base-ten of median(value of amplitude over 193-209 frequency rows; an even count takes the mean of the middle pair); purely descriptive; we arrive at -5.75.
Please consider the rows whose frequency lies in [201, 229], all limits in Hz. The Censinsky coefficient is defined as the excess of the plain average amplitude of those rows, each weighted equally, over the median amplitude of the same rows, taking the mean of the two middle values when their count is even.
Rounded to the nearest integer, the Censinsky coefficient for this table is -16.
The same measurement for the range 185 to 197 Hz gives -10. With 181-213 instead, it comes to -14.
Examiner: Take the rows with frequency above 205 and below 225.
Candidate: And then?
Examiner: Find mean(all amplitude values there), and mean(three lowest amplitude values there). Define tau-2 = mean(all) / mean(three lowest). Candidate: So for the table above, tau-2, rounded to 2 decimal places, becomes 1.04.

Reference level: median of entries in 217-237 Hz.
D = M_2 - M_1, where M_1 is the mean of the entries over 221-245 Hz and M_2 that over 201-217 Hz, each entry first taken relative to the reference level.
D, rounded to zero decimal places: -51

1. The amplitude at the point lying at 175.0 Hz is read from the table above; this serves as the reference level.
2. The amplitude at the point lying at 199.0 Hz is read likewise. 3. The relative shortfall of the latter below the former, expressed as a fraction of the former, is 0.5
